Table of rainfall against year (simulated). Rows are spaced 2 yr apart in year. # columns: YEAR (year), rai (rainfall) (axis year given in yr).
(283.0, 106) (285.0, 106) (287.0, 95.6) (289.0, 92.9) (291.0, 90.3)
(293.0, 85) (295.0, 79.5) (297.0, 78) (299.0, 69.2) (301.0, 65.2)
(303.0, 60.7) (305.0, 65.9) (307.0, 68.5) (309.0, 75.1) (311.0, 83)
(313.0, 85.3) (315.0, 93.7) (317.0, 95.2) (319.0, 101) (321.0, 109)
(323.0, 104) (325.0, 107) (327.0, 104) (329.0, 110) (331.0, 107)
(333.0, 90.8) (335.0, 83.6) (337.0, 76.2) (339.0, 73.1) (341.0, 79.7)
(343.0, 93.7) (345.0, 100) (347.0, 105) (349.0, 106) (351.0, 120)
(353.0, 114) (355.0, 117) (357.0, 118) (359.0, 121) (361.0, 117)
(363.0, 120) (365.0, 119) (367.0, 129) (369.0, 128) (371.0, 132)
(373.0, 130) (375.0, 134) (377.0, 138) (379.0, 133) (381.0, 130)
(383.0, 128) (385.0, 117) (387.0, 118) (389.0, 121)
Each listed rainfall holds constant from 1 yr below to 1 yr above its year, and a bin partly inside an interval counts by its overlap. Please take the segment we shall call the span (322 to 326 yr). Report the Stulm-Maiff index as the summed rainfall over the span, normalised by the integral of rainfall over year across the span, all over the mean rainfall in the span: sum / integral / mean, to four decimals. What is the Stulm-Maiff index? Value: 0.0047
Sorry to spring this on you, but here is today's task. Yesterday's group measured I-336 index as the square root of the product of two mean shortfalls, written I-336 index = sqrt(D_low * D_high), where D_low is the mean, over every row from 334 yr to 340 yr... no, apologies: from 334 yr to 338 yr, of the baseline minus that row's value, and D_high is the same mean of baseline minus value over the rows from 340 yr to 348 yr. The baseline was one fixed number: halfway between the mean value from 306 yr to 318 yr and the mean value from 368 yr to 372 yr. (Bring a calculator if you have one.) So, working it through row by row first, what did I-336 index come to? 18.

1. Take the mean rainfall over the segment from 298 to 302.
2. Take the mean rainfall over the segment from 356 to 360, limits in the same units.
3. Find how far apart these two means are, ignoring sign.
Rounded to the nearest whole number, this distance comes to 52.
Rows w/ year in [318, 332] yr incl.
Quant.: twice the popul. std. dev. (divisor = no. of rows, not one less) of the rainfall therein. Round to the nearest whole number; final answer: 6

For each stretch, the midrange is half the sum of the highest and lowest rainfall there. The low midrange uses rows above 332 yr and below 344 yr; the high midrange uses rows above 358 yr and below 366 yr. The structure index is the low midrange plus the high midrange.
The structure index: 202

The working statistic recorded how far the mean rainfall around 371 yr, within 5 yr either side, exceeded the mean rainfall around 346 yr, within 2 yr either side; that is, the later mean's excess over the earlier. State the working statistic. 28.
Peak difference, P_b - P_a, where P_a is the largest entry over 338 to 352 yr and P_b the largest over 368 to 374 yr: 12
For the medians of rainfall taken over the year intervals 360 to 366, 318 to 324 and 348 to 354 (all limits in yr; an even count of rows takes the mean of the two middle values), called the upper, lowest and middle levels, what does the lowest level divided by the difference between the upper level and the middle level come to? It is 21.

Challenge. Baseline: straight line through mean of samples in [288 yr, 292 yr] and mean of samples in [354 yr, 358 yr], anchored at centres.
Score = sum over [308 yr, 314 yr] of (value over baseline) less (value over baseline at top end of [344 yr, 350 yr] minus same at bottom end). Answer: 2.4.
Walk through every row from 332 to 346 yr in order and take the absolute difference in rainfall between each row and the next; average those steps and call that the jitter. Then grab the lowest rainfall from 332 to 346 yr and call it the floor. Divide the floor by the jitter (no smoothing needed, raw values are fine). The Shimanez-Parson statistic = 10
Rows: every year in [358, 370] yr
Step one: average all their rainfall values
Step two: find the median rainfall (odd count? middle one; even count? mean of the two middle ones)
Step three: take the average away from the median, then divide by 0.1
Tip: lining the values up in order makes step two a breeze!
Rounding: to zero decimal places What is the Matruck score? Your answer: -18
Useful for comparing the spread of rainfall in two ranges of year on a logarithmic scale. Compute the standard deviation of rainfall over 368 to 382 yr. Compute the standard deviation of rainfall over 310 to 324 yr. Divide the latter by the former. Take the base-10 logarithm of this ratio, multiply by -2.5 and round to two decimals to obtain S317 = -1.16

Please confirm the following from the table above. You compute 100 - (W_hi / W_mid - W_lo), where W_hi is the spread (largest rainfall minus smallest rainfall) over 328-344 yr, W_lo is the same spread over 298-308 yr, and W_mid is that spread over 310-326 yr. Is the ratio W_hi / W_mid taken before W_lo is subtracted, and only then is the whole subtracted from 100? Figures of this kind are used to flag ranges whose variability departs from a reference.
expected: 107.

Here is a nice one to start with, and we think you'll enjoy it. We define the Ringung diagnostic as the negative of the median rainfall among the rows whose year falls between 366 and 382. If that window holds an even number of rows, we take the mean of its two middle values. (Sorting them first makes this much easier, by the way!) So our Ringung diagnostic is -131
